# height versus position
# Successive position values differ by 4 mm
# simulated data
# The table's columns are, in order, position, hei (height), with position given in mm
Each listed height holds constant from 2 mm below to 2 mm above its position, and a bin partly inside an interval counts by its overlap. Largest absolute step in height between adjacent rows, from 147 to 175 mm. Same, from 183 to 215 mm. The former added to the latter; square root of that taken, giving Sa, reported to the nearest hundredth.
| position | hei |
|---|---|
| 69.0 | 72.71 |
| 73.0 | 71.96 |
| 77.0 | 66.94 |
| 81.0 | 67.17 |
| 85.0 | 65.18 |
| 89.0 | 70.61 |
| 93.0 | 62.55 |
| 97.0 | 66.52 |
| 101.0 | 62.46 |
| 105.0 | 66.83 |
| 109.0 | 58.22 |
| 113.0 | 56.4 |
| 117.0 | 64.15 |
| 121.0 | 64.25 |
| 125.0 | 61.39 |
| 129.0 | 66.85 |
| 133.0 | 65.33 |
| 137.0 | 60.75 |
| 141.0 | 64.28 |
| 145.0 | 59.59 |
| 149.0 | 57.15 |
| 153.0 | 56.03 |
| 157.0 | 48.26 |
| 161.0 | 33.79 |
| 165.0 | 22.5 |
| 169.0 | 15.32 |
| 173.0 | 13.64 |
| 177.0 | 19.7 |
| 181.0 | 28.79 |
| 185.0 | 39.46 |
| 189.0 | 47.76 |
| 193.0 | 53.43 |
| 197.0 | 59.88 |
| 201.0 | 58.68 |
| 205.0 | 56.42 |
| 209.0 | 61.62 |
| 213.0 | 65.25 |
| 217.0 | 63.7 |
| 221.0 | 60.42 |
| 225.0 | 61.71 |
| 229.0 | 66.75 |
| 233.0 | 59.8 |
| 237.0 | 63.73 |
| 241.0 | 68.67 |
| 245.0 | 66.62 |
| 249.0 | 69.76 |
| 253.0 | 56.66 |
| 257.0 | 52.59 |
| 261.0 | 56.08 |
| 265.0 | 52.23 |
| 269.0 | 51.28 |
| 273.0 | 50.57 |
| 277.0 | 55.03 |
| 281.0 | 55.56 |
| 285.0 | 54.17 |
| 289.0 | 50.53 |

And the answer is 4.77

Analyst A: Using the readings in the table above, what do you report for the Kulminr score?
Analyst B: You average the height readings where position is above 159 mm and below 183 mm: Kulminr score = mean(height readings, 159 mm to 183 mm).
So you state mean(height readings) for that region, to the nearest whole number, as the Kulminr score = 22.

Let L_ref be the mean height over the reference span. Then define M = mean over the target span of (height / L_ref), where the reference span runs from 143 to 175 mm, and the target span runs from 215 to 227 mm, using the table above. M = 1.62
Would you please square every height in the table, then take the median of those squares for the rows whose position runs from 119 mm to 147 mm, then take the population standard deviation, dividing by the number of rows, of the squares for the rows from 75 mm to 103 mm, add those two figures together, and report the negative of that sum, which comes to -4478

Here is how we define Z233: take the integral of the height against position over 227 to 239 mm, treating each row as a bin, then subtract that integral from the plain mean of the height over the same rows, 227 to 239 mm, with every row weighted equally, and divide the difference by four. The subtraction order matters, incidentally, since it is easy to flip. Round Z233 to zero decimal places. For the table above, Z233 -174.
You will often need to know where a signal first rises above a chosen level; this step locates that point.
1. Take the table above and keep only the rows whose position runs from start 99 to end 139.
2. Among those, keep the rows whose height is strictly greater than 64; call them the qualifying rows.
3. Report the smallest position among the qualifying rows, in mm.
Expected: 105.0 mm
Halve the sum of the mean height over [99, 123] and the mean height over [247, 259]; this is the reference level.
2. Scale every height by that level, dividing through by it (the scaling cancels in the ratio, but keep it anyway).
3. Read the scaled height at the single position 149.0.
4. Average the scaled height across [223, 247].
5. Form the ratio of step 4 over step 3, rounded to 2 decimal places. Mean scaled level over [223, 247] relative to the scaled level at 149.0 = 1.13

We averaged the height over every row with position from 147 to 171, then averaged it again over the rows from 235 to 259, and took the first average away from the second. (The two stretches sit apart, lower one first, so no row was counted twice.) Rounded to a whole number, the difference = 24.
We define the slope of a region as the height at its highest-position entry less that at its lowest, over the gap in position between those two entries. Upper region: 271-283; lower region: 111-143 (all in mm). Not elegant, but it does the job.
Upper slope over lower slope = 2.2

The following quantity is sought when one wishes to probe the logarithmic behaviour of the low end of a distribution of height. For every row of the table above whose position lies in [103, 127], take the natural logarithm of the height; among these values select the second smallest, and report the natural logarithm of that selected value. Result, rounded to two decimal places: 1.40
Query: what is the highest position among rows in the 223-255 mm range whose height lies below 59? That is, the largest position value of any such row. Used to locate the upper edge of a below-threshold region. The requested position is 253.0 mm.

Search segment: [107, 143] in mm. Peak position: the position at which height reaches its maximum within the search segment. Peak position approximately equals 129.0 mm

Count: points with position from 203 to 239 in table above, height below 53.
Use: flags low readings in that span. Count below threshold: 0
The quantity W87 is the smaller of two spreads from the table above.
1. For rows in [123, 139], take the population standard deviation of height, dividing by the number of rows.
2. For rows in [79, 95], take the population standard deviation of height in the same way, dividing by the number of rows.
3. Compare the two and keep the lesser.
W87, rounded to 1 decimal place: 2.6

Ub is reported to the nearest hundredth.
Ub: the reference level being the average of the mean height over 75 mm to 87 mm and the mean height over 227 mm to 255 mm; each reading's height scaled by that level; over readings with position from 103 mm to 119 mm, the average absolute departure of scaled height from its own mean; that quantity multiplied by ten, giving 0.62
